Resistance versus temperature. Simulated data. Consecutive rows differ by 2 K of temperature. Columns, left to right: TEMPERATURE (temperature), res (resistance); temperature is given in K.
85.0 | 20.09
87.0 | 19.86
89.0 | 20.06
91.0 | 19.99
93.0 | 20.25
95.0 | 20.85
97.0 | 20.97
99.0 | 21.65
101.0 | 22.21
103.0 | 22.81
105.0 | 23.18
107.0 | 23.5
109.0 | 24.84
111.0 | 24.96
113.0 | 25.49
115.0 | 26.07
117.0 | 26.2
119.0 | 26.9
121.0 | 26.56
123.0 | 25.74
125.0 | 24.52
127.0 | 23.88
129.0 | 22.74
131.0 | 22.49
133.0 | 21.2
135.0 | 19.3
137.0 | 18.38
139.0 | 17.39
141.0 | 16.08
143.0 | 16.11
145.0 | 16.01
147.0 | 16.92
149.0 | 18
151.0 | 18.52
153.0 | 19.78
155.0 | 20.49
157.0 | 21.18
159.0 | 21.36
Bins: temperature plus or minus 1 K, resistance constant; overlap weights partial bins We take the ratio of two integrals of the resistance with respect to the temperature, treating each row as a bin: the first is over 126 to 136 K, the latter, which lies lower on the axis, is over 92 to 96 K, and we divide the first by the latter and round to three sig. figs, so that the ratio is 2.67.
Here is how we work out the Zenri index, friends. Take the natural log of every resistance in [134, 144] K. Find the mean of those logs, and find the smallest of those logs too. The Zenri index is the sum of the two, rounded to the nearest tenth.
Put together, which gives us 5.6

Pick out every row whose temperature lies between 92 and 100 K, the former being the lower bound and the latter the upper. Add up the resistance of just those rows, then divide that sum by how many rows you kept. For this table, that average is 21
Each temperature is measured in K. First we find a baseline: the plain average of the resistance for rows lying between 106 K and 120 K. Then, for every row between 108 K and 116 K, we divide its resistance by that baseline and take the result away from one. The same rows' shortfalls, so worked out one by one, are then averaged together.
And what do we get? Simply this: 0.00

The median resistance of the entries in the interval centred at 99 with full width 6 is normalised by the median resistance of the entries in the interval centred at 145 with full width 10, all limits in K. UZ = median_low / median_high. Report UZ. 1.3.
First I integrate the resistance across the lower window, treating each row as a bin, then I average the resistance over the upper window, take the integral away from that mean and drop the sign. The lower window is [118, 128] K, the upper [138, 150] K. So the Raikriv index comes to 238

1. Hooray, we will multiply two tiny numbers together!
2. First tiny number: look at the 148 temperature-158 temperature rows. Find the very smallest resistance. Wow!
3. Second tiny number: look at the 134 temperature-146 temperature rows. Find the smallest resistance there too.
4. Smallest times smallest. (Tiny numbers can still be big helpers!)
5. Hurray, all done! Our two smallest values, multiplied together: 288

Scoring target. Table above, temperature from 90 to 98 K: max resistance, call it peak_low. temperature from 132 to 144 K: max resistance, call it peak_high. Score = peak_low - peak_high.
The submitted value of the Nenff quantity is 0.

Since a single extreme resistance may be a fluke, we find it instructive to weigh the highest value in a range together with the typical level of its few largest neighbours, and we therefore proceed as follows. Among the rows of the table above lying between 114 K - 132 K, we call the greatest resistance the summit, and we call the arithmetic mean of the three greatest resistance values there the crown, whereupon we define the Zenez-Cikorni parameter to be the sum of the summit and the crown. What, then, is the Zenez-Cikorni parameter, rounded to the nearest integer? 53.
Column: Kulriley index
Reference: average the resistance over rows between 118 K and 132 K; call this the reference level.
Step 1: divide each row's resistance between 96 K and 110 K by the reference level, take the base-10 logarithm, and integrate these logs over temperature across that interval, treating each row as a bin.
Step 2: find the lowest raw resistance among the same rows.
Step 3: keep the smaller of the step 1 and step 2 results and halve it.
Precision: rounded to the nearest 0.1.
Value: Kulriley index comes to -0.3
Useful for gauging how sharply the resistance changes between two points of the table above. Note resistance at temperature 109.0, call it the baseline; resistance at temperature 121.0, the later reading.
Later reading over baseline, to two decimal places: 1.07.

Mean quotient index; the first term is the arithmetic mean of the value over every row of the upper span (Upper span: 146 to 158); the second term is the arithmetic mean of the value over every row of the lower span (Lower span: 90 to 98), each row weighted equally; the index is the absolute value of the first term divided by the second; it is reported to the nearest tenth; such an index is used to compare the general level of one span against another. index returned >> 0.9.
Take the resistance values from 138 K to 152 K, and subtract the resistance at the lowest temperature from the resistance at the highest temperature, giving 1.1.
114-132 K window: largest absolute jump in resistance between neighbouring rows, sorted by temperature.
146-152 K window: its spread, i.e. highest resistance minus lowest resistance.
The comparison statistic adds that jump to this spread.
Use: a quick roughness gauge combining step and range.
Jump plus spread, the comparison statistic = 2.8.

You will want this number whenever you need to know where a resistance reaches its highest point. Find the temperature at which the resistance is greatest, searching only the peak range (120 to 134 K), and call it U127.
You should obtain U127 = 121.0 K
